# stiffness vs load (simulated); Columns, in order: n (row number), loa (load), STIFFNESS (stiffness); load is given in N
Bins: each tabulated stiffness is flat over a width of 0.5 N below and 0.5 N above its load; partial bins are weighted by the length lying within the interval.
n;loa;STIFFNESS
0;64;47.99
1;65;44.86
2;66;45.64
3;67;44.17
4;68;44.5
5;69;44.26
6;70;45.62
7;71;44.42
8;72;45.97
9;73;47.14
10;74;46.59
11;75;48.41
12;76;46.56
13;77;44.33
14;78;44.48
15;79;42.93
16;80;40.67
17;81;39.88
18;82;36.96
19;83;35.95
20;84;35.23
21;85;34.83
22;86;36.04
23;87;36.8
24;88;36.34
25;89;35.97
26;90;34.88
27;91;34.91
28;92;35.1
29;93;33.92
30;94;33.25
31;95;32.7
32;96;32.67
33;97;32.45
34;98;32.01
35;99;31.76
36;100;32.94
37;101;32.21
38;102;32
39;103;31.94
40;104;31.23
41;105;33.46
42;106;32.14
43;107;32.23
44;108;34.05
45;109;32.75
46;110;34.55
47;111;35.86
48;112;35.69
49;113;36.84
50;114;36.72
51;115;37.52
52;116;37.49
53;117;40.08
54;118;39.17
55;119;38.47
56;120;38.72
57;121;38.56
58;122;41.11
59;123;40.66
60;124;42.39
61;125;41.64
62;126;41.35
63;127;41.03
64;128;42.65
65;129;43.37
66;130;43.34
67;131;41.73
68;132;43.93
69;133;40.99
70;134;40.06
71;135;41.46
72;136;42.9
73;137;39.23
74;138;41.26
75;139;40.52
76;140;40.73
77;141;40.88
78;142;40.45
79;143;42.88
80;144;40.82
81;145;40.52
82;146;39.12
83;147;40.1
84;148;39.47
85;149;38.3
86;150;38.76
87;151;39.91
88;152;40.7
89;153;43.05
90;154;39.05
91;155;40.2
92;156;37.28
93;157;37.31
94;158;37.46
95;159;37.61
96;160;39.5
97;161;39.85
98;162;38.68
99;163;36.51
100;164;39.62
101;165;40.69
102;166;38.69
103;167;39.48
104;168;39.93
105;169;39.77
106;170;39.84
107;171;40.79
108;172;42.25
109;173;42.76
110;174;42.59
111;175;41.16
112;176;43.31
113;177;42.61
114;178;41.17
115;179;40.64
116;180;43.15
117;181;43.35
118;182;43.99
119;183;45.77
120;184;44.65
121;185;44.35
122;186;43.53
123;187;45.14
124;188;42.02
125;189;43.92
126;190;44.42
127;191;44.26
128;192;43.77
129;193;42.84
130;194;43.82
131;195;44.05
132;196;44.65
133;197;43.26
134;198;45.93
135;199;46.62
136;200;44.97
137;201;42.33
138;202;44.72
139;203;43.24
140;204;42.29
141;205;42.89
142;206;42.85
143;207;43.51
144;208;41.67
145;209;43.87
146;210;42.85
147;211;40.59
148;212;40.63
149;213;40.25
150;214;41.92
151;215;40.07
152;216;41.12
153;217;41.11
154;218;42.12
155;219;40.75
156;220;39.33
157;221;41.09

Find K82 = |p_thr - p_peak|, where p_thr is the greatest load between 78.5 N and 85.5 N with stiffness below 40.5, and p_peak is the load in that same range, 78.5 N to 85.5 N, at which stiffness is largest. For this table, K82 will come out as 6 N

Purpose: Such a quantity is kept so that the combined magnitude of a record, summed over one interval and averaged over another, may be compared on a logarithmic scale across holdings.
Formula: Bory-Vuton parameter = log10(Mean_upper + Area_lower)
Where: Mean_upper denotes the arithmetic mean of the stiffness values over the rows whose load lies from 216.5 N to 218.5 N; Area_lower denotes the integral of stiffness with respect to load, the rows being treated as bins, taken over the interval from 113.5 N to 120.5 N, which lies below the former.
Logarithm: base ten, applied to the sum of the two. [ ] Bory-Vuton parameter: 2.49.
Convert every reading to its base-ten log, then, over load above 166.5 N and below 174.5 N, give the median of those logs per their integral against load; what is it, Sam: 0.12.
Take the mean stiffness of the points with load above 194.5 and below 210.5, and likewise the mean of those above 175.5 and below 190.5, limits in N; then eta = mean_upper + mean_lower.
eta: 87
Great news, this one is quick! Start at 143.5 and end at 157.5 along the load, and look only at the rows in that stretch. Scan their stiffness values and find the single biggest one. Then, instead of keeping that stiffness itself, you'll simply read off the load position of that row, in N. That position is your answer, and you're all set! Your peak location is 153 N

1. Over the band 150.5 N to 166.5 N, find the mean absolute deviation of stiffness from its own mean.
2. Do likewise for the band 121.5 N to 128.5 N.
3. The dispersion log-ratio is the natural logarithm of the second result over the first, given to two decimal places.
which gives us -0.81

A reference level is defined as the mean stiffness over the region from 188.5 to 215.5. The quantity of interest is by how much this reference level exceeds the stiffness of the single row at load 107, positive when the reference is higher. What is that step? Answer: 11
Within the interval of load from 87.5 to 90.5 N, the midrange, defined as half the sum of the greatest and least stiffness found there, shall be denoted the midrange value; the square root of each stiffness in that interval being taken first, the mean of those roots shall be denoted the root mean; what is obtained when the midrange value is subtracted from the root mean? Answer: -30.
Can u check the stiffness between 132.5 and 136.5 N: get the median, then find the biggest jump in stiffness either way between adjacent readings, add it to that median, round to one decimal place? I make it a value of 42.7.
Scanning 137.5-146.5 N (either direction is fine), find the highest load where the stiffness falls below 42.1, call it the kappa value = 146 N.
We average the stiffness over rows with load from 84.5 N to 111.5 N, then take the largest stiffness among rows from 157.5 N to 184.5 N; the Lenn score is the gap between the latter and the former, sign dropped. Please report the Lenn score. 12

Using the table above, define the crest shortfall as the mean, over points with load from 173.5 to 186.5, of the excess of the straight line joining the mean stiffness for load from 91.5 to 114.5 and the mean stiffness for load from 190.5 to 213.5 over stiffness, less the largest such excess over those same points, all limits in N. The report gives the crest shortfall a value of -2.4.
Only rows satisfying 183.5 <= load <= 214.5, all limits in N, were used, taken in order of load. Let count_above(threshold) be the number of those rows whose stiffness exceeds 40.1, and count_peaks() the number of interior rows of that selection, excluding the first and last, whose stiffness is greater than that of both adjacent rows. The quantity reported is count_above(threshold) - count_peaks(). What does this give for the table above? 22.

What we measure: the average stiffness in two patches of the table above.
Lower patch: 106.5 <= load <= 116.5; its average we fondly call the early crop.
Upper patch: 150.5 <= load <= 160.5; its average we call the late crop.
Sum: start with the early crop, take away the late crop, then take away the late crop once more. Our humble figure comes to -43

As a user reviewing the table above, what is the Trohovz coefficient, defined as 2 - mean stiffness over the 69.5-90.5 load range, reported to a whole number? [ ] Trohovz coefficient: -39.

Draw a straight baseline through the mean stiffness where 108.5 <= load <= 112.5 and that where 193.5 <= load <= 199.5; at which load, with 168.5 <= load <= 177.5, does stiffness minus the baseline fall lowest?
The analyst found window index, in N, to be 170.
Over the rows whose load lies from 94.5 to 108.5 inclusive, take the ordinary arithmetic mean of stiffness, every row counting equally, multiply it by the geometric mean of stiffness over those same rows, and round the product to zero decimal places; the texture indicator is 1050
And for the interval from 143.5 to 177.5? 1593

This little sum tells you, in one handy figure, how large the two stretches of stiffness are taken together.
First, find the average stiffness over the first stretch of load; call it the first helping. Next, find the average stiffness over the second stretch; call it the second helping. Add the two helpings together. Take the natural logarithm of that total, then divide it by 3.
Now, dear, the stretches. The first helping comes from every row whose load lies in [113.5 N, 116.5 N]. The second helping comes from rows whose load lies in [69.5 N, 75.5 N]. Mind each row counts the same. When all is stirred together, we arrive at 1.48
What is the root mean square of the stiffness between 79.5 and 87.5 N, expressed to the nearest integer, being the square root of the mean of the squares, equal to 37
